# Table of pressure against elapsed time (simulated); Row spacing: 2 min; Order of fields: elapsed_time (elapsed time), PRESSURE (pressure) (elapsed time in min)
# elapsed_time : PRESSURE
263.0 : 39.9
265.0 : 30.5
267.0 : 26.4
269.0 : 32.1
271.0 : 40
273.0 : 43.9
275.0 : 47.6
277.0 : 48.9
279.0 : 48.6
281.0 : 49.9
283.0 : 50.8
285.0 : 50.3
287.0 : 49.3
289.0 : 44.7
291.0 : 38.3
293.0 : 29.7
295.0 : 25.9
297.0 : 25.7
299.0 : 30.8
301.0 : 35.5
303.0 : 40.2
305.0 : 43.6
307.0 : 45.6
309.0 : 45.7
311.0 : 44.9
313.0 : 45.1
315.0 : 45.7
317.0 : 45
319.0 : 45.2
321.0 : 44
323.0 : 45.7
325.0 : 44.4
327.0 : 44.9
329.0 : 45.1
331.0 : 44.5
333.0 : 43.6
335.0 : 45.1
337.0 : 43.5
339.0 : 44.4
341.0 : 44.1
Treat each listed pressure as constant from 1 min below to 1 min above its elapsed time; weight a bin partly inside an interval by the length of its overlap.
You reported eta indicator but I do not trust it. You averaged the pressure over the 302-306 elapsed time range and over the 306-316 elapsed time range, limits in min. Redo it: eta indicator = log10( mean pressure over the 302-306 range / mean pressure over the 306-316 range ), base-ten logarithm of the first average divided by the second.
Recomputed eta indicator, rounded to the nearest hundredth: -0.03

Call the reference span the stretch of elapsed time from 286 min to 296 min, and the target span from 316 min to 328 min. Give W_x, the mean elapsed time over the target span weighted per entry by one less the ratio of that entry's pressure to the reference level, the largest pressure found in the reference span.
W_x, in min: 322.0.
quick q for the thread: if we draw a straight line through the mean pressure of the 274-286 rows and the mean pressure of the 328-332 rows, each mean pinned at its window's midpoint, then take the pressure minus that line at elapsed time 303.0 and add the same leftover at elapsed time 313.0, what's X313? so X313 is -8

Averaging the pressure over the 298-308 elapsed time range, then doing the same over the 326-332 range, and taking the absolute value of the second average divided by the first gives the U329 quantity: 1.15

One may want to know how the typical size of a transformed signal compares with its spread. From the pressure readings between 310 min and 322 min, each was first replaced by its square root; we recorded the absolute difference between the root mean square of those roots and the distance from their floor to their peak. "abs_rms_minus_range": 6.58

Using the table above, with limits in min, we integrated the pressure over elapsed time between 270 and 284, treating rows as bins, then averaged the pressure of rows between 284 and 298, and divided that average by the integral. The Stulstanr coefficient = 0.06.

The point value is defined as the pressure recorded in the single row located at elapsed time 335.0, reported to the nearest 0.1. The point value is 45.1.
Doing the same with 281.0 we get 49.9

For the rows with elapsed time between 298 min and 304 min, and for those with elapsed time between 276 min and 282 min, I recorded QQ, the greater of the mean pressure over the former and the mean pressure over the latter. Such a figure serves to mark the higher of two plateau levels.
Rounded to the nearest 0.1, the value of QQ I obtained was 49.1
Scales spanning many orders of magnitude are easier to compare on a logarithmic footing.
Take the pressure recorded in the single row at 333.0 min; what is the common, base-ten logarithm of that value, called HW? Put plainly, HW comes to 1.639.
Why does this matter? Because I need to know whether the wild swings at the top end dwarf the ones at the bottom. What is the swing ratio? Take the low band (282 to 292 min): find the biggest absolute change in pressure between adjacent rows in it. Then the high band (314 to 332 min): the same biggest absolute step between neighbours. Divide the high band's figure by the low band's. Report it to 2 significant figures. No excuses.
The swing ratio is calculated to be 0.27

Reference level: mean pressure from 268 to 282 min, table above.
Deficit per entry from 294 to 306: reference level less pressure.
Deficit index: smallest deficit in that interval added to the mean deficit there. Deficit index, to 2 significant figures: 12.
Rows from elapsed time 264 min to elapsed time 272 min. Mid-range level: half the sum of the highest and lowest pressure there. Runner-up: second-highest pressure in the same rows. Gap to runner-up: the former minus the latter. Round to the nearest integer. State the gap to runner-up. 1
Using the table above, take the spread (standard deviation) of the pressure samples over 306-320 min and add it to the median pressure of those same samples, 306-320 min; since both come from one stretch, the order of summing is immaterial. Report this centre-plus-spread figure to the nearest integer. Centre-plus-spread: 46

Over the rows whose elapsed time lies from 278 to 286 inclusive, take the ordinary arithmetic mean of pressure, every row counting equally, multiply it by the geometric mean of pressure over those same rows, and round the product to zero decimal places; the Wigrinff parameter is 2490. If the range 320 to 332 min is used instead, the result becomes 2004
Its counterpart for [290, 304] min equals 1029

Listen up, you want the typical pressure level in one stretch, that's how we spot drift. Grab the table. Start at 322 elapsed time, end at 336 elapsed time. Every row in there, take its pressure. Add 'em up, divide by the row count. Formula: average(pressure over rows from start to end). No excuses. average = 45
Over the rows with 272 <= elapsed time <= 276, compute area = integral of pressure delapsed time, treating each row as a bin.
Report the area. 183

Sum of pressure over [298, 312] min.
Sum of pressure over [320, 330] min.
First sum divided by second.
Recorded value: 1.28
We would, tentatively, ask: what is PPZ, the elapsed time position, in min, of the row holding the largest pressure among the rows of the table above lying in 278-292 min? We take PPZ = 283.0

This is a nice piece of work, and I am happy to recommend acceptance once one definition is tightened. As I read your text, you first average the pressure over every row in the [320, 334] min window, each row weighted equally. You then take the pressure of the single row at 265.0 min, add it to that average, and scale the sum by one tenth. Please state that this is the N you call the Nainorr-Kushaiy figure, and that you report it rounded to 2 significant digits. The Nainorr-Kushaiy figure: 7.5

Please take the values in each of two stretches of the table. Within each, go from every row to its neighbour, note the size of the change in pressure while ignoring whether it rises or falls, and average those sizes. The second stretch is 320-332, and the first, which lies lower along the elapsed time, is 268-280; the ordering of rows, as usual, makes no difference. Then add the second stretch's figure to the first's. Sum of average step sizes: 4.3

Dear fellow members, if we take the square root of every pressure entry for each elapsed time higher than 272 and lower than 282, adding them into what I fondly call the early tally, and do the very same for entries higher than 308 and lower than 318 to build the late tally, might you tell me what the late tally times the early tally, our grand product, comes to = 1163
